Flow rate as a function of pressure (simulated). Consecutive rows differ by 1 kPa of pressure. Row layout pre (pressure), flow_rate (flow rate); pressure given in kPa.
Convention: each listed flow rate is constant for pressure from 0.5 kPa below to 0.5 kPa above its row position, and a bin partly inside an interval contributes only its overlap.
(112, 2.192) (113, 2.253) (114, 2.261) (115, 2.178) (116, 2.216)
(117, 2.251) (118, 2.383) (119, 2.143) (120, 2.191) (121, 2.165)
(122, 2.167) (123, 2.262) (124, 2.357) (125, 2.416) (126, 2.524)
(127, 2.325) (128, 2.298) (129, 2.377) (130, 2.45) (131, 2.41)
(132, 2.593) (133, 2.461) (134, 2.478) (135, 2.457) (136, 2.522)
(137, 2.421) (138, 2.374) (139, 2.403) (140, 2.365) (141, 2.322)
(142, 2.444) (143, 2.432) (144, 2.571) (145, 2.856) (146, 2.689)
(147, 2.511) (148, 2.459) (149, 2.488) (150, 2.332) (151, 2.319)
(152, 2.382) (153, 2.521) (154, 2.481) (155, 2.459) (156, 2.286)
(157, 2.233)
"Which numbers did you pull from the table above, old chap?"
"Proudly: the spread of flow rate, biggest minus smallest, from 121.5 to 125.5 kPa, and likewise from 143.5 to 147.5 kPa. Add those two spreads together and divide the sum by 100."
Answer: 0.0059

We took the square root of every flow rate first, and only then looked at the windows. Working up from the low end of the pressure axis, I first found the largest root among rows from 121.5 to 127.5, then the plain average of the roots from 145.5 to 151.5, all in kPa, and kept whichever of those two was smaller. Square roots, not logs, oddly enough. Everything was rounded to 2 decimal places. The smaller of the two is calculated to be 1.57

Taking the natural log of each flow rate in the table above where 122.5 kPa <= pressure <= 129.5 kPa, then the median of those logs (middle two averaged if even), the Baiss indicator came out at 0.86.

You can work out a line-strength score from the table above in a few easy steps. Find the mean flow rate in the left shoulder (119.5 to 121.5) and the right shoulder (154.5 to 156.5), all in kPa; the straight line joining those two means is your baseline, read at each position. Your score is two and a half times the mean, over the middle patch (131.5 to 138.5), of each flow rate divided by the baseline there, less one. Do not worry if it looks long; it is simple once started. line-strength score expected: 0.24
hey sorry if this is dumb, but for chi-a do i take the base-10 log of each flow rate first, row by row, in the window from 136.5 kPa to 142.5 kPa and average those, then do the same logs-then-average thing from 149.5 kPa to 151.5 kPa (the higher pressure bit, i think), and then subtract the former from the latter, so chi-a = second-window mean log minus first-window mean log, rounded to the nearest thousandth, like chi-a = -0.011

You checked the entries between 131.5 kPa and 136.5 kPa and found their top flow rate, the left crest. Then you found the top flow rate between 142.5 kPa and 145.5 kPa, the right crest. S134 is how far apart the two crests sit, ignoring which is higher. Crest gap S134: 0.26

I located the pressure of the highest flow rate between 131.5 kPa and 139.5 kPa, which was 132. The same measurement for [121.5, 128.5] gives 126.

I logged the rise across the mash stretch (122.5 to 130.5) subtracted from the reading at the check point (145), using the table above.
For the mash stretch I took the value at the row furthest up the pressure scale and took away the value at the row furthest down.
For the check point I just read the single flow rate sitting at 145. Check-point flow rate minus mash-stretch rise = 2.7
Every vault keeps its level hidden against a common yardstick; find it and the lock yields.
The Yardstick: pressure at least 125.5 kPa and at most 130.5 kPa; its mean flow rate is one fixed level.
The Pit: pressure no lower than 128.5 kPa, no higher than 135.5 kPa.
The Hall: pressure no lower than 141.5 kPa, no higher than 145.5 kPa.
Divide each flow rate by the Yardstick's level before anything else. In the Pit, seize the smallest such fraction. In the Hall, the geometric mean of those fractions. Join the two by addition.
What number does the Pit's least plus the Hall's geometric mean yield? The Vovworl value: 2.07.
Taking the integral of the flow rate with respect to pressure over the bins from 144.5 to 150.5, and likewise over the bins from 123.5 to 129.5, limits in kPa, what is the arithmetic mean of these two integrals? 14.8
